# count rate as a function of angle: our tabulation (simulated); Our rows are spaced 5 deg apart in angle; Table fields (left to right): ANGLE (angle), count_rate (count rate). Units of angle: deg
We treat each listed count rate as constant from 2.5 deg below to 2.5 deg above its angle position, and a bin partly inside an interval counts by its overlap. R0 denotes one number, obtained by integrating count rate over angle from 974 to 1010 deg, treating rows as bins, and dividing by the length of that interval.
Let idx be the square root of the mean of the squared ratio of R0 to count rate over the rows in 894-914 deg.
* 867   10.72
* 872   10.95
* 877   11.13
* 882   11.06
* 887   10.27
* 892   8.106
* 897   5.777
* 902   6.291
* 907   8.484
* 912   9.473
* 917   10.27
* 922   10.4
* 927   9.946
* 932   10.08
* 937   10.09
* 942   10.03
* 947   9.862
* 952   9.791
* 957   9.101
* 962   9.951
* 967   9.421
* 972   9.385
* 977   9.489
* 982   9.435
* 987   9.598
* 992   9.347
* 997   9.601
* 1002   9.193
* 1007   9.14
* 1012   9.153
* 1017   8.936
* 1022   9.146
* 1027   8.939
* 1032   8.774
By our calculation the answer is 1.33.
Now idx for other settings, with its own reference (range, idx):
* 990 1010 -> 1.01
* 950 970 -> 0.98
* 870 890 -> 0.87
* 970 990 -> 0.99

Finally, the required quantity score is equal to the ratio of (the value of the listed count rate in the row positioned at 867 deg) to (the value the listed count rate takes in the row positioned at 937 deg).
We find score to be 1.06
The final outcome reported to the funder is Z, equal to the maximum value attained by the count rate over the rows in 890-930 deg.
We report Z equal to 10.4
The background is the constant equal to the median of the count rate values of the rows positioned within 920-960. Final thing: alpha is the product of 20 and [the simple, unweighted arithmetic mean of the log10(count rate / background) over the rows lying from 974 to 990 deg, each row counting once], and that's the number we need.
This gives -0.43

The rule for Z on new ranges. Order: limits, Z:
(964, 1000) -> 9.601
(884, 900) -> 10.27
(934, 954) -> 10.09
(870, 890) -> 11.13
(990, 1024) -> 9.601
